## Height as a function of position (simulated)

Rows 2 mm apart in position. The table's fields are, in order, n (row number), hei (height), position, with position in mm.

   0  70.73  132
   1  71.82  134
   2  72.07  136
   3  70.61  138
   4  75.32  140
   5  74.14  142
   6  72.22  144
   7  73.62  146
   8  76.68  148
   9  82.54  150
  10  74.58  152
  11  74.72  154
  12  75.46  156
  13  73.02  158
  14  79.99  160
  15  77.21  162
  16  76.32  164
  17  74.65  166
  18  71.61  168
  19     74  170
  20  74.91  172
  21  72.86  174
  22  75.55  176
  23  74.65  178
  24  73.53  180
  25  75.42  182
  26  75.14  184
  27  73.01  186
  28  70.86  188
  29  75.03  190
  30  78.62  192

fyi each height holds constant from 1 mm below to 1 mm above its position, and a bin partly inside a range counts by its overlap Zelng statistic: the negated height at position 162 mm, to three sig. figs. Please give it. -77.2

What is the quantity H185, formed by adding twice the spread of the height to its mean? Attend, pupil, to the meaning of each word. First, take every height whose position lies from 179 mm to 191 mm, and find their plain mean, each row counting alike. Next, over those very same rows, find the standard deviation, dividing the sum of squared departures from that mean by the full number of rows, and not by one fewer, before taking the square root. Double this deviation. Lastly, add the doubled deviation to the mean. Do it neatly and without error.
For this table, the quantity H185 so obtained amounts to 77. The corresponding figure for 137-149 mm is 78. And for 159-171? 81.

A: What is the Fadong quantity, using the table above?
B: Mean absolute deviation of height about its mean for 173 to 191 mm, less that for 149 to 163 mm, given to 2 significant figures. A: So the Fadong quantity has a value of -1.4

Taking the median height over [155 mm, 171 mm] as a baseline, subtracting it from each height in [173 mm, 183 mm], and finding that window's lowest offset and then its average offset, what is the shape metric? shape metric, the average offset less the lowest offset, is 1.5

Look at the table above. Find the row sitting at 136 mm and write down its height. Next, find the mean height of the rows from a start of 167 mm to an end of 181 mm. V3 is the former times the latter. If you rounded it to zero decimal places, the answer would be 5324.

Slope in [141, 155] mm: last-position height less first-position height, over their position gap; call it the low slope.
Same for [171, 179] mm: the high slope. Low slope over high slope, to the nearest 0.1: -1.1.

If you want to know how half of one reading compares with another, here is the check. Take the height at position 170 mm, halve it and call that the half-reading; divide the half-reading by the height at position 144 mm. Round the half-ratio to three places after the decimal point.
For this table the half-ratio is 0.512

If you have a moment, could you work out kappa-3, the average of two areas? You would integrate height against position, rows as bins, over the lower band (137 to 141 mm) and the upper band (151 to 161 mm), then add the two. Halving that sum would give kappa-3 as 524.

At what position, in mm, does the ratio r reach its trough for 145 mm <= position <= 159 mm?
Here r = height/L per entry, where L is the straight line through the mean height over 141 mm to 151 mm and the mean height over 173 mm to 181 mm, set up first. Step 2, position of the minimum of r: 146 mm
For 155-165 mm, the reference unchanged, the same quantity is 158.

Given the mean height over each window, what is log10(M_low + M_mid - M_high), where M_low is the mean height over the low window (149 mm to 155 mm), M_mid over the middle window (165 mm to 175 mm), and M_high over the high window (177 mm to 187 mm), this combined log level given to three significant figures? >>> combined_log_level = 1.88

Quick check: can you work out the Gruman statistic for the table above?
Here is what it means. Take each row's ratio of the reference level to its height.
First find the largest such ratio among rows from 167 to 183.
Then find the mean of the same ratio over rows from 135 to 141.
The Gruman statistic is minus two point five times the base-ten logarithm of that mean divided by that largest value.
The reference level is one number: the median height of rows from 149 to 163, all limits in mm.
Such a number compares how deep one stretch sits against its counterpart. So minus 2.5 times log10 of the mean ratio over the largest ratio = 0.015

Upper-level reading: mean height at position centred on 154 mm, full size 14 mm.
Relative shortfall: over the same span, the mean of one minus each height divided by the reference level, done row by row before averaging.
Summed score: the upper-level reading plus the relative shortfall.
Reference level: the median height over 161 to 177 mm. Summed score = 76.7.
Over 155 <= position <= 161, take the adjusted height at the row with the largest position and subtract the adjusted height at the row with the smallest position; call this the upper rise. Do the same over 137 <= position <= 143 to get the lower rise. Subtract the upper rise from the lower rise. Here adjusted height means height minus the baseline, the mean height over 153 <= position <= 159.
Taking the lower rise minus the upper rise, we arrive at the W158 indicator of -1.0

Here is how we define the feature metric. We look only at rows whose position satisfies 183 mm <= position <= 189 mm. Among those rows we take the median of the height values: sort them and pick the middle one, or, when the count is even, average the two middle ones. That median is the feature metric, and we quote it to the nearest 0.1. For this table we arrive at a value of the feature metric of 73.0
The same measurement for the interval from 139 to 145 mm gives 74.1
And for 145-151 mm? 76.7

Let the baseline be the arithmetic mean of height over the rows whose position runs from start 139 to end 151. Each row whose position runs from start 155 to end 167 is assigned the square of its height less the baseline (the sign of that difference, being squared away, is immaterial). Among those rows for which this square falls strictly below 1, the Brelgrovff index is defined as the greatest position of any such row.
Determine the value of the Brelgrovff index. 164 mm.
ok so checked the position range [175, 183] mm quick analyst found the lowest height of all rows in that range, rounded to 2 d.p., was 73.53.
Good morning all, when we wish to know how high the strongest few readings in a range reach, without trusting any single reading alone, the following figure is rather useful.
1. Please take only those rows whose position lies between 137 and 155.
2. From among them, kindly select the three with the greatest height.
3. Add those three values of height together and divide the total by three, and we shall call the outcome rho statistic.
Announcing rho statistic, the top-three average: 78.2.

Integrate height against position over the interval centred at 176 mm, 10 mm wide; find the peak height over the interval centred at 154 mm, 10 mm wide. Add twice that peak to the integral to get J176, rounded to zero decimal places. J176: 908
